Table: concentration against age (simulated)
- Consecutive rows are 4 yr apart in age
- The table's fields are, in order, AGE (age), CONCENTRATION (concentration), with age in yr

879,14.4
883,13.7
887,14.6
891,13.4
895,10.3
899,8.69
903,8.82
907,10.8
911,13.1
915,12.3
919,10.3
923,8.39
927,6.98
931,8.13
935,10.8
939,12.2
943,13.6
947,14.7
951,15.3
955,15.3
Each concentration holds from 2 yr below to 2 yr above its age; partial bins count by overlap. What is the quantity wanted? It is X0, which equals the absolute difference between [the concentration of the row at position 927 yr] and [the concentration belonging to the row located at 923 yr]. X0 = 1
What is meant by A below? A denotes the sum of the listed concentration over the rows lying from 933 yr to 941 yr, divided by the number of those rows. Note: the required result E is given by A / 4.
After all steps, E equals 2.9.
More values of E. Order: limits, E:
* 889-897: 3.0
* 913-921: 2.8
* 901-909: 2.5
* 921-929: 1.9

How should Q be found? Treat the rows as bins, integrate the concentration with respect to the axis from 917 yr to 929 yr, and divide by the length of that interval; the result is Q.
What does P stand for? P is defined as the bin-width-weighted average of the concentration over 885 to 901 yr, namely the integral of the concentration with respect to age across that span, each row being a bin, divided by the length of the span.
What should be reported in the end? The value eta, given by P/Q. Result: 1.4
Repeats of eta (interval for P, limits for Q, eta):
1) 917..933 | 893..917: 0.8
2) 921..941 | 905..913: 0.8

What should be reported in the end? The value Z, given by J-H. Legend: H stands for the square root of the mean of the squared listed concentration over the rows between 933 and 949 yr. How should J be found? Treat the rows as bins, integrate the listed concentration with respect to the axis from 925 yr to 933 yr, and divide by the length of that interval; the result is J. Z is -5.4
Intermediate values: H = 12.9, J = 8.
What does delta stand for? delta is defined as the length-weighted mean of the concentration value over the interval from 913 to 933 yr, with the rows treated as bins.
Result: 9.2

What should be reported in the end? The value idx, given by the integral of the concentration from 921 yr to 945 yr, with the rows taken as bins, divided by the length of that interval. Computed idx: 10.0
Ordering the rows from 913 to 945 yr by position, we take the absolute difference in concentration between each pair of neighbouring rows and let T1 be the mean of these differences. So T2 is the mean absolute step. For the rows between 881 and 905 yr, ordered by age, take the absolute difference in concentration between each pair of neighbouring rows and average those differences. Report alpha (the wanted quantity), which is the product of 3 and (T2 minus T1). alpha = -1.0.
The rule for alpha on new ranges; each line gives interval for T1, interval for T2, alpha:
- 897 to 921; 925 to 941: 0.9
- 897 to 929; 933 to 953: -1.1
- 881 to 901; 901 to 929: 0.1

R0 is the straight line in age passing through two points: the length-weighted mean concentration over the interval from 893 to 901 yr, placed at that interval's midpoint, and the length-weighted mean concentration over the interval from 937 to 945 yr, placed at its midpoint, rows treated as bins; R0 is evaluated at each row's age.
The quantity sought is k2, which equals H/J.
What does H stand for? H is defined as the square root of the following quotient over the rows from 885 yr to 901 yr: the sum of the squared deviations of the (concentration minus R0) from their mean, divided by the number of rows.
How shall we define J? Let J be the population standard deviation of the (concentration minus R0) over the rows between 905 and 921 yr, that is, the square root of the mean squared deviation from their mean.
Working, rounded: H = 2.70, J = 1.25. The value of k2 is 2.2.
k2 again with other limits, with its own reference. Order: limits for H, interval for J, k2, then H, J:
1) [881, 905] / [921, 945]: 1.5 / 2.89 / 1.90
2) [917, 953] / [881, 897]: 1.1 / 2.18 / 1.90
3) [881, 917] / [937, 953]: 2.9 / 2.45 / 0.84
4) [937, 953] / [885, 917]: 0.4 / 0.84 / 2.30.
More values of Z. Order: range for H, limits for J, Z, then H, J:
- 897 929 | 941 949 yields 4.0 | 10.1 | 14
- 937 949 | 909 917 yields -0.8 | 13.5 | 13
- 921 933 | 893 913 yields 2.5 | 7.9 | 10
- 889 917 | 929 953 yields 1.3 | 11.2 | 12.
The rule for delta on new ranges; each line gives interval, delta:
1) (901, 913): 10.9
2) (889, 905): 10.3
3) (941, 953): 14.5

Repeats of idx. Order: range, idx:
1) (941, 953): 14.5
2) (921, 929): 7.7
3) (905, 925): 11.0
